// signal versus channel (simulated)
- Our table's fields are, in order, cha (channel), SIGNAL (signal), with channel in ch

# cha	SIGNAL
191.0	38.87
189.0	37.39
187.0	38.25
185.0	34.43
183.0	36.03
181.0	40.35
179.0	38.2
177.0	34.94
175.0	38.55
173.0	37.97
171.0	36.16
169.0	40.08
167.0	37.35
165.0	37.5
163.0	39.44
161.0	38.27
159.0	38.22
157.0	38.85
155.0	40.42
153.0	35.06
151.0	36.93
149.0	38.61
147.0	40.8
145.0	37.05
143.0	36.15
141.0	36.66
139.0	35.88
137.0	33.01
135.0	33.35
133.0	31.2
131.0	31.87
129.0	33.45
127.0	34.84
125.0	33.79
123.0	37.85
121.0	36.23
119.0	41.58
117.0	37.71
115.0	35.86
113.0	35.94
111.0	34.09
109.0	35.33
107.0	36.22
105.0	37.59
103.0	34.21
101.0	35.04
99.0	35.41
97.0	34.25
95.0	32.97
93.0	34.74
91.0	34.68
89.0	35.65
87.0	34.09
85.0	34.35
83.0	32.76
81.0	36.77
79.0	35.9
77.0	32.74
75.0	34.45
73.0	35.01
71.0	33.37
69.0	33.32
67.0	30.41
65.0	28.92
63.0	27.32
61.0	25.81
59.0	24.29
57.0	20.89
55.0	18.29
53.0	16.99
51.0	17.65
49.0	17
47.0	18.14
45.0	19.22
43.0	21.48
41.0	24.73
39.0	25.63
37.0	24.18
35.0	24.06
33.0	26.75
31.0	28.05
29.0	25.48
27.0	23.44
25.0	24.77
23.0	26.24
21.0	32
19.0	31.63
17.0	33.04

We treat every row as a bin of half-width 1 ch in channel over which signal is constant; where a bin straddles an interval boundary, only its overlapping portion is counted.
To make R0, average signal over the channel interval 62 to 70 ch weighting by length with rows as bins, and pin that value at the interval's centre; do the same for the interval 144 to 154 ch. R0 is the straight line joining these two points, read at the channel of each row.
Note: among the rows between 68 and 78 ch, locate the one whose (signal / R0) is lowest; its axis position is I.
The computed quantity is 77.0 ch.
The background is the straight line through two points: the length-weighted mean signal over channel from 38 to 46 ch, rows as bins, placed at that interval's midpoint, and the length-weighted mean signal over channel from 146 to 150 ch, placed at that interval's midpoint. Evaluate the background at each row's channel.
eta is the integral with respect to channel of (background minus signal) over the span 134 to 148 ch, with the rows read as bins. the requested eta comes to 34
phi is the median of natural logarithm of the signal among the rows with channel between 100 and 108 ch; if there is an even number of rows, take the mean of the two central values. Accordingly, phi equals 3.57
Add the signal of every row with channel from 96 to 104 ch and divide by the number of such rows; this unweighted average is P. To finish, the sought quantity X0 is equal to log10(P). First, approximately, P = 34.7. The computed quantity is 1.54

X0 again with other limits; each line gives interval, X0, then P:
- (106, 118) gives 1.55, 35.9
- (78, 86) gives 1.54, 34.9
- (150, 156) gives 1.57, 37.5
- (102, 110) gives 1.55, 35.8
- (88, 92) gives 1.55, 35.2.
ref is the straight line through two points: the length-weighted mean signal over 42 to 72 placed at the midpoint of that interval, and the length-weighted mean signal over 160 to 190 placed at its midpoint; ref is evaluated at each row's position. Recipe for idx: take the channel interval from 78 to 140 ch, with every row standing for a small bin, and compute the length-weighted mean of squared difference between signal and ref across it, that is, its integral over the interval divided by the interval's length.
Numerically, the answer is 37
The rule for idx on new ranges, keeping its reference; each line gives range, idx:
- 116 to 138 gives 22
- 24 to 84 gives 34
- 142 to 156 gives 15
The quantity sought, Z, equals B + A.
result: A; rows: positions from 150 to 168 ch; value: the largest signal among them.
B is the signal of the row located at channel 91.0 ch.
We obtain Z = 75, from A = 40.42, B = 34.68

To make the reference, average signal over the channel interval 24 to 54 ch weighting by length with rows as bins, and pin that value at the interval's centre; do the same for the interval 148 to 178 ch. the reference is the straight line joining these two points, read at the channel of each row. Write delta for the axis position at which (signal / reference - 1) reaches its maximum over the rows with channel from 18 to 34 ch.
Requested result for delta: 19.0 ch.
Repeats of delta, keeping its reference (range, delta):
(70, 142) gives 81.0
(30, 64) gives 31.0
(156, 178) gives 157.0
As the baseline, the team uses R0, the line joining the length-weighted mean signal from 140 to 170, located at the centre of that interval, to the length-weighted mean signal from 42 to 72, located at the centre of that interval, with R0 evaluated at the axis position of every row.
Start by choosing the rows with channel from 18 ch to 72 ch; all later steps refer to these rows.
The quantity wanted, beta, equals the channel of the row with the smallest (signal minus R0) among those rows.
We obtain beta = 53.0 ch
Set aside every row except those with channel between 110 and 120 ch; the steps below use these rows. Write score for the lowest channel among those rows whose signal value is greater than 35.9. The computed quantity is 113.0 ch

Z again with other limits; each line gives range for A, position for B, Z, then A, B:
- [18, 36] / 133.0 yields 63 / 32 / 31.2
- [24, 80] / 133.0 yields 67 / 35.9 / 31.2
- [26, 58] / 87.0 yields 62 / 28.05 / 34.09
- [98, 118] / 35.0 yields 62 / 37.71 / 24.06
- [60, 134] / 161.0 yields 80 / 41.58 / 38.27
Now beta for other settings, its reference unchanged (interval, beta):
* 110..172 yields 171.0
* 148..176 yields 171.0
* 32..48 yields 47.0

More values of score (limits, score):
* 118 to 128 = 119.0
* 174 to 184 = 175.0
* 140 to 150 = 141.0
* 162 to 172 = 163.0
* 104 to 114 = 105.0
